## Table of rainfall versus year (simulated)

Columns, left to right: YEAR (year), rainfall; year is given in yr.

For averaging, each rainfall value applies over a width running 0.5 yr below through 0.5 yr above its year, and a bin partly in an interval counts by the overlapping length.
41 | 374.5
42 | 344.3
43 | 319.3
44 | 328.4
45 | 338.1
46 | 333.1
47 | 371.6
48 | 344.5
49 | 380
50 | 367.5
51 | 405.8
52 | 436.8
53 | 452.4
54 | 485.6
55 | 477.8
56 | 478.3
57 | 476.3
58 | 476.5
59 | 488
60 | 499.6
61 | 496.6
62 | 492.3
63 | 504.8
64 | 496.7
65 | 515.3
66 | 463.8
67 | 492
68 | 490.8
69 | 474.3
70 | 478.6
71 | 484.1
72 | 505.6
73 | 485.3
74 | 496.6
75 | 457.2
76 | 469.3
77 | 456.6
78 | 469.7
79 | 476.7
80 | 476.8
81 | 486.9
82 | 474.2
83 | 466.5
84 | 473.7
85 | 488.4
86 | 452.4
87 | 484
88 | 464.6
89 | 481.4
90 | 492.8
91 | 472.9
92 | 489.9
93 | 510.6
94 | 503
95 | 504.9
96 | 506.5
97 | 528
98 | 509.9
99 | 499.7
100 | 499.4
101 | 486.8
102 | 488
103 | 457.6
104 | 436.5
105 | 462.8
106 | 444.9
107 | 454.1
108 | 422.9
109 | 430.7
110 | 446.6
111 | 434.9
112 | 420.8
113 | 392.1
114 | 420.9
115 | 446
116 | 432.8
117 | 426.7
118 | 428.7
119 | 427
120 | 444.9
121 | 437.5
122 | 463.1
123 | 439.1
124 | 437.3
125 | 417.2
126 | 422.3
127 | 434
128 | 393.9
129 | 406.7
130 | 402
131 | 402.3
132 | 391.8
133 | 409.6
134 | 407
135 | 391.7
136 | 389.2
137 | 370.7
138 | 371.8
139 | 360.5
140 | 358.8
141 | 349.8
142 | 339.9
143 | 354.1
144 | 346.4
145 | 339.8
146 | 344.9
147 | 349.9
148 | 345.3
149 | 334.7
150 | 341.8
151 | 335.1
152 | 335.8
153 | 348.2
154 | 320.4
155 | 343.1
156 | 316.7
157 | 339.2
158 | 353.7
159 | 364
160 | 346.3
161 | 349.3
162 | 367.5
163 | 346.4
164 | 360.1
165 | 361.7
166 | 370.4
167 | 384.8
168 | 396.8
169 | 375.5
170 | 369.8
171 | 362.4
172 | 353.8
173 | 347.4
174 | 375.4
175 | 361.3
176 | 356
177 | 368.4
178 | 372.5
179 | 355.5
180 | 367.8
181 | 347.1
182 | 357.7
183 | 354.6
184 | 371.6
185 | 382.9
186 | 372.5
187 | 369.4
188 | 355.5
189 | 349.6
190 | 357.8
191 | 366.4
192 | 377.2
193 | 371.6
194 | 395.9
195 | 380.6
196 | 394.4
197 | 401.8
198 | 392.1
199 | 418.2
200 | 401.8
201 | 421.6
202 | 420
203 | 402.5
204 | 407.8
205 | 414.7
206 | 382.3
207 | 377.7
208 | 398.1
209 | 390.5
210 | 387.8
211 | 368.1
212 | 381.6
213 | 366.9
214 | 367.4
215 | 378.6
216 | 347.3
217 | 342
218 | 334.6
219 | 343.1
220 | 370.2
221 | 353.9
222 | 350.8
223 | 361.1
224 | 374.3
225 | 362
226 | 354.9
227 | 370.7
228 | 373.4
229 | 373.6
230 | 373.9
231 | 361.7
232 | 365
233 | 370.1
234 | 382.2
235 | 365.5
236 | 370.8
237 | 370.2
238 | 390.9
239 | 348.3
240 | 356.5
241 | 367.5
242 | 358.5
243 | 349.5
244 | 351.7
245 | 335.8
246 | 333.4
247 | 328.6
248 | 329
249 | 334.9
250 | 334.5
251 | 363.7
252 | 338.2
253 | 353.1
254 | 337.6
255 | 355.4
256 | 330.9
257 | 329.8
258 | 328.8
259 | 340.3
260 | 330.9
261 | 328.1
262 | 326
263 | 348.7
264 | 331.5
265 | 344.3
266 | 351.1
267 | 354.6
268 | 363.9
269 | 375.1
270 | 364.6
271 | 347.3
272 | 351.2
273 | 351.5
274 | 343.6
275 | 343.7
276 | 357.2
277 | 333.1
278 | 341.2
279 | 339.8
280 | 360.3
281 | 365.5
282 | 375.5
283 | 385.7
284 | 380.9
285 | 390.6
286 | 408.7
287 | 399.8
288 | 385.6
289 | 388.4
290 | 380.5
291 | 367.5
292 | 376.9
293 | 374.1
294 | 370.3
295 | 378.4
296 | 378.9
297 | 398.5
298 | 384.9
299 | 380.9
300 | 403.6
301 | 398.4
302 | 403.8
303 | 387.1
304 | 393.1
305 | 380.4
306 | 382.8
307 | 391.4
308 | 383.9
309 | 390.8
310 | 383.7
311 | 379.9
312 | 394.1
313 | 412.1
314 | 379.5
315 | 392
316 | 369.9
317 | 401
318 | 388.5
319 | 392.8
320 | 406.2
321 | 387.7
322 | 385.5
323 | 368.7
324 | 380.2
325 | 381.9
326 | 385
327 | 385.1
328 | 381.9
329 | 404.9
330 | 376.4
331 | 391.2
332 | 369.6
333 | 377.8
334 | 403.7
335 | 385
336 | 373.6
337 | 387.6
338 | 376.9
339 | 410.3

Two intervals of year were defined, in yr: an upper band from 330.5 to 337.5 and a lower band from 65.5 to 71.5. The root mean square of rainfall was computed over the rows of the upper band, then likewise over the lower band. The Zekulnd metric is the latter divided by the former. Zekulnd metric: 1.25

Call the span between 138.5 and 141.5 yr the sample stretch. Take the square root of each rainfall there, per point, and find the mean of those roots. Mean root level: 18.9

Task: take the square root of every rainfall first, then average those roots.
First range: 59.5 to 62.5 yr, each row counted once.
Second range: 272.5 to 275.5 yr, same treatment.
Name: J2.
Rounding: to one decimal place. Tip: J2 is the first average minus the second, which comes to 3.7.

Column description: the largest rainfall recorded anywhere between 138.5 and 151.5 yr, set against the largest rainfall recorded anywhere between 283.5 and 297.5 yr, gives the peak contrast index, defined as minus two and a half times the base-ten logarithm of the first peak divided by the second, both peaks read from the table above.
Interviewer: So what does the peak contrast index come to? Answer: 0.1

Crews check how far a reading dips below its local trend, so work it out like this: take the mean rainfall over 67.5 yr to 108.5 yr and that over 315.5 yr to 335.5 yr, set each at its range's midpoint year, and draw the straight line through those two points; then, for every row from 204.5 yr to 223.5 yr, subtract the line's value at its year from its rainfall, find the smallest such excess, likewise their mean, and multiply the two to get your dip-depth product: 5701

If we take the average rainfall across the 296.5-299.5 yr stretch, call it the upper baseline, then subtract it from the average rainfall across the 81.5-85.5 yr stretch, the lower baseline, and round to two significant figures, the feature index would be 88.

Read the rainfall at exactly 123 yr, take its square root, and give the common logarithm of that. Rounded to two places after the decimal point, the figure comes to 1.32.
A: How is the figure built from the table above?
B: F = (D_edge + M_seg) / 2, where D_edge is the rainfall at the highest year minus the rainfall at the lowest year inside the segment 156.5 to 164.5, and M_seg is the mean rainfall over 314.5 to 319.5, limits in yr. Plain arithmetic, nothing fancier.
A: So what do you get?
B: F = 205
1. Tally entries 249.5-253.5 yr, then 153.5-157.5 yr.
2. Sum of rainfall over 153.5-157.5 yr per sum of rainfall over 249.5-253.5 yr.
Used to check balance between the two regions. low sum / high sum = 0.95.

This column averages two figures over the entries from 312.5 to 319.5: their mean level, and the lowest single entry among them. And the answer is 380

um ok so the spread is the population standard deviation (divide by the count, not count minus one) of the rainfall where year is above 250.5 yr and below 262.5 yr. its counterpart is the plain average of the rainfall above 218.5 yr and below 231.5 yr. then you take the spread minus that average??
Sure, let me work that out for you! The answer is -351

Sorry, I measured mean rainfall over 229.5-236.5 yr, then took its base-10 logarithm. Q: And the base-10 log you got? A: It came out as 2.57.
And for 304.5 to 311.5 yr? 2.59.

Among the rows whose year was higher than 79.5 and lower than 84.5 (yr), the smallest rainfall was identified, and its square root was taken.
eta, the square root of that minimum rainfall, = 21.6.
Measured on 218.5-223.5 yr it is 18.5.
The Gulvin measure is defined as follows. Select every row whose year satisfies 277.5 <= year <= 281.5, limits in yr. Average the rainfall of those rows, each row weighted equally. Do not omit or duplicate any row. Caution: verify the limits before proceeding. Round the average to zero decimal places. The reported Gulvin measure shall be 352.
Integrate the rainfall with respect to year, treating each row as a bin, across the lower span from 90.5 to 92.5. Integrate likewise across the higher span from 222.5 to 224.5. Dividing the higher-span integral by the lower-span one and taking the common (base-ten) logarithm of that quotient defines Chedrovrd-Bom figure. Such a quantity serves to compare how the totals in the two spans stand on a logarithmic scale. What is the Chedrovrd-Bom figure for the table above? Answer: -0.12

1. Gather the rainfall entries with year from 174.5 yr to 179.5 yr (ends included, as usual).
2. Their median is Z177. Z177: 361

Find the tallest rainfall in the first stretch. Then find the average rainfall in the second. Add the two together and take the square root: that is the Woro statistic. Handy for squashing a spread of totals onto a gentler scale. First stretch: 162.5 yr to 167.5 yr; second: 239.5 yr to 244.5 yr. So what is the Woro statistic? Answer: 27.2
